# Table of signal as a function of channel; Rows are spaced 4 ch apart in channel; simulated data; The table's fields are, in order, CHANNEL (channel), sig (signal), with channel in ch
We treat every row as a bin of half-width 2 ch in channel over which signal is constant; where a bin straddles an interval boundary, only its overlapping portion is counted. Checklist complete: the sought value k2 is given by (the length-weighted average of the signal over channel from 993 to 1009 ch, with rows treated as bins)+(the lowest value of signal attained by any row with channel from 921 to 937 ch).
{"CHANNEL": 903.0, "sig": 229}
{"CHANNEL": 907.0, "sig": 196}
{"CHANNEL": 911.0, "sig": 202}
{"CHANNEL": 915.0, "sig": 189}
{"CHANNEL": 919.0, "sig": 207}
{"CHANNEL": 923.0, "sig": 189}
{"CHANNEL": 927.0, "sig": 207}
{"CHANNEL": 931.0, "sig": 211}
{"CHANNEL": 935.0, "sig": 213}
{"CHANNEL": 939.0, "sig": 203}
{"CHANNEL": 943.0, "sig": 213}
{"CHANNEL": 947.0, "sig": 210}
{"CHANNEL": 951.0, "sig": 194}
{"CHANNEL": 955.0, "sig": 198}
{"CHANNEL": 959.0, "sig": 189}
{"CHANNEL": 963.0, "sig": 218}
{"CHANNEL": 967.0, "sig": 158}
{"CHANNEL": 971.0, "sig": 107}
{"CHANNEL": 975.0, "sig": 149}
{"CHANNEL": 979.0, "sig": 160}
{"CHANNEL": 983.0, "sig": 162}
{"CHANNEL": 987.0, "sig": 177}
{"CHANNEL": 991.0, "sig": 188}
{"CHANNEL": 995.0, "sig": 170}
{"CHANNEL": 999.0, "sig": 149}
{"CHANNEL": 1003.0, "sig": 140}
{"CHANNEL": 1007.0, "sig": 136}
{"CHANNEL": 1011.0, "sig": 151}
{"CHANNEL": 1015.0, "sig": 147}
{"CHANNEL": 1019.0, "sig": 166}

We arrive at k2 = 338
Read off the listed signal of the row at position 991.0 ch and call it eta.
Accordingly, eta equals 188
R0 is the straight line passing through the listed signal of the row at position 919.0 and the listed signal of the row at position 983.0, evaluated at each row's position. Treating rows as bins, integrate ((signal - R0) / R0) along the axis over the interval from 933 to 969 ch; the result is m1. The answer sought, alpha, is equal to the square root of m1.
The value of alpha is 1.71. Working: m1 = 2.9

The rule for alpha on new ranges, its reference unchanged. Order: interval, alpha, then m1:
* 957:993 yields 0.18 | 0.0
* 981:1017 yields 1.28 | 1.6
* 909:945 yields 0.71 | 0.5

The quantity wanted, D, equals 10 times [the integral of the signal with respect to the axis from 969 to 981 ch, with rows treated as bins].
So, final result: 16640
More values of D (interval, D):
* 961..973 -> 19320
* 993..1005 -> 18360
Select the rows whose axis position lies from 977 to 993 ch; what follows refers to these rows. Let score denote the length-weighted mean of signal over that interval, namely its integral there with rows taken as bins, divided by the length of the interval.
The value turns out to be 172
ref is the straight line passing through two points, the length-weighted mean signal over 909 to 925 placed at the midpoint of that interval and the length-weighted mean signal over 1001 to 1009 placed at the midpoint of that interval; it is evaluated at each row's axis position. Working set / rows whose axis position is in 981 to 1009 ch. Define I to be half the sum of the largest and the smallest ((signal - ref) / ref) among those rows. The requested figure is 0.14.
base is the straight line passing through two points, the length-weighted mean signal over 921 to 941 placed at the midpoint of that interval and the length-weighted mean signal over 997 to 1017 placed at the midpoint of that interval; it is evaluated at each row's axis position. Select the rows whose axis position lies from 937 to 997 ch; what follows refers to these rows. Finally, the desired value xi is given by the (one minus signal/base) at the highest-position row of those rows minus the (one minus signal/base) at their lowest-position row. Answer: -0.08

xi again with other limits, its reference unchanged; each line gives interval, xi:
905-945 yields -0.21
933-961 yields 0.02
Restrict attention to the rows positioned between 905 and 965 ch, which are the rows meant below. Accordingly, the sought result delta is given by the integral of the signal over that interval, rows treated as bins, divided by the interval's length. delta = 203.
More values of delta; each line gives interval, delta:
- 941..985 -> 178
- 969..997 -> 159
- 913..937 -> 203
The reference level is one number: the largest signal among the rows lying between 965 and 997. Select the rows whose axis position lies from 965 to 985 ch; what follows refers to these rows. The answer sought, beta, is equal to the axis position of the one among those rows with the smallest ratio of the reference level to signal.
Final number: 983.0 ch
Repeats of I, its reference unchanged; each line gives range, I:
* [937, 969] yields 0.14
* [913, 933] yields 0.04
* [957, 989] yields -0.01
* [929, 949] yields 0.15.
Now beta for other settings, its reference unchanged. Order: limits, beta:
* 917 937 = 935.0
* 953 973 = 963.0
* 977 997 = 991.0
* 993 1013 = 995.0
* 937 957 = 943.0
